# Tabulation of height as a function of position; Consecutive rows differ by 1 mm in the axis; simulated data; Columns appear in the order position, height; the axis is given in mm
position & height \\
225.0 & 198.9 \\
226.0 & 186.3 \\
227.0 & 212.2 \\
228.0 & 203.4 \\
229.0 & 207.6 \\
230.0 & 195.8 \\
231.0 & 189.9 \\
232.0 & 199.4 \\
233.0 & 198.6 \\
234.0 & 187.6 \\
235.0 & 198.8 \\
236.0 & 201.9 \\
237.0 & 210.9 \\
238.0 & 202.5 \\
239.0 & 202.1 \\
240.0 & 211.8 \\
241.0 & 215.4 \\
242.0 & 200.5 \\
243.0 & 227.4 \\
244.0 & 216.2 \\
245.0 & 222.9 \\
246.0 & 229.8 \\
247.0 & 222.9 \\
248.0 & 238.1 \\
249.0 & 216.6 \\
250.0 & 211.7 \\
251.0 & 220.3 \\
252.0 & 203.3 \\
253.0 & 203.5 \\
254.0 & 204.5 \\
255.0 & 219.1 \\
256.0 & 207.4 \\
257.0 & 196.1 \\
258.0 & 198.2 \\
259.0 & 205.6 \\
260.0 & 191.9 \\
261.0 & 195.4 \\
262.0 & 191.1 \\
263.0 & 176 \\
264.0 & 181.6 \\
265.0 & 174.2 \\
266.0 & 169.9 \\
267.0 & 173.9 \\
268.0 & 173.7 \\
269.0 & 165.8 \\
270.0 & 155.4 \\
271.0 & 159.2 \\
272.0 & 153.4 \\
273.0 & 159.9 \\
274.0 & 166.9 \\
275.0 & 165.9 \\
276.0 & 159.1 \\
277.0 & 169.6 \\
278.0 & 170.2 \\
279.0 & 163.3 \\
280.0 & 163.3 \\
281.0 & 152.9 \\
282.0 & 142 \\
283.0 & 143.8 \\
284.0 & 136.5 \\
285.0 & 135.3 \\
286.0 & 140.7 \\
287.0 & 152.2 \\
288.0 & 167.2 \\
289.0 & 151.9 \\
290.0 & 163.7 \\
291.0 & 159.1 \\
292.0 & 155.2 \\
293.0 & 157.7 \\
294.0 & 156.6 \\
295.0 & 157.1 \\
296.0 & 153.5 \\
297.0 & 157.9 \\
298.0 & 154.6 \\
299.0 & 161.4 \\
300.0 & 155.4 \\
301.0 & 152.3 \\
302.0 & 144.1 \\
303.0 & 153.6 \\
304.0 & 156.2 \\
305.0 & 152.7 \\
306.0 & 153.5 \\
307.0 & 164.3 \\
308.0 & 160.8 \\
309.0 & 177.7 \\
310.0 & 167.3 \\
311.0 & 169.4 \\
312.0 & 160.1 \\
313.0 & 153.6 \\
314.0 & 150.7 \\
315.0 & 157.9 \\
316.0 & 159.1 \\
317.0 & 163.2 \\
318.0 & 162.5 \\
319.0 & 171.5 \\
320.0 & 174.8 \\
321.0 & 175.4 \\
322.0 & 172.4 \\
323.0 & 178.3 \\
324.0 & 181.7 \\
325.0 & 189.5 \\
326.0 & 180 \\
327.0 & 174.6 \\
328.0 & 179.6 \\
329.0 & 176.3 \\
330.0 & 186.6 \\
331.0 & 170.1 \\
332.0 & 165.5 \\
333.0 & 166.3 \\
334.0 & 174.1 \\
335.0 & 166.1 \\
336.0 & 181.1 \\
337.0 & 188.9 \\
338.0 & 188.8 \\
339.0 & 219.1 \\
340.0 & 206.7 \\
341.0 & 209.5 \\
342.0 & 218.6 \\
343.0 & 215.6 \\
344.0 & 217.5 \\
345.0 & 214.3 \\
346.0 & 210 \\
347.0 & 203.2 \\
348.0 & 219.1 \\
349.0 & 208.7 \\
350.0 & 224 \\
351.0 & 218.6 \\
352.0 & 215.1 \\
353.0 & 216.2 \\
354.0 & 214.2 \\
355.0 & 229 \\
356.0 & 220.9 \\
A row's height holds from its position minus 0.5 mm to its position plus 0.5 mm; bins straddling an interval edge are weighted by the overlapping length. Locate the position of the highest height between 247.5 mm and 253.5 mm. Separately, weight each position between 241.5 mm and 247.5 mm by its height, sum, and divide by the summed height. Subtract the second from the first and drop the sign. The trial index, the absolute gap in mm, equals 3.5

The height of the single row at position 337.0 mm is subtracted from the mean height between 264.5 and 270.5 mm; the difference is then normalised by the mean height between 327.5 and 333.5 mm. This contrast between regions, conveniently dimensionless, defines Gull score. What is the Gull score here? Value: -0.12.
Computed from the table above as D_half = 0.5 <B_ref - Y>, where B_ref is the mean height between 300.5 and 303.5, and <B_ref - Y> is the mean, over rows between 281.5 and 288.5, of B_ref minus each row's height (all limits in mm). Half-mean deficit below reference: 2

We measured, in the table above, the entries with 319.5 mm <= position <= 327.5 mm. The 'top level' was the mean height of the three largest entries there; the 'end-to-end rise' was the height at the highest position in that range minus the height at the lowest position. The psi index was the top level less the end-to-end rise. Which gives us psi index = 184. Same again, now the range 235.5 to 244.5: 205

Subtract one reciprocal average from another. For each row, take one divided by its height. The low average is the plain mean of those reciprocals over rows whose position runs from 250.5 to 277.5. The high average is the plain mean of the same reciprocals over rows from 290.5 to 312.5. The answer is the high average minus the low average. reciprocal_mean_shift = 0.0008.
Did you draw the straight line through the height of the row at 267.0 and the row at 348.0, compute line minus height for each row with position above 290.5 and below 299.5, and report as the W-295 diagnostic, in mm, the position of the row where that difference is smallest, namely 291.0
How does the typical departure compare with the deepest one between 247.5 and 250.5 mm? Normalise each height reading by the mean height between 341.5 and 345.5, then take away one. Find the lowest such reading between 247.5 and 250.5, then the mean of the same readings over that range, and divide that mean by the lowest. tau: -1.2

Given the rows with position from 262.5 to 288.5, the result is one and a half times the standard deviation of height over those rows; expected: 19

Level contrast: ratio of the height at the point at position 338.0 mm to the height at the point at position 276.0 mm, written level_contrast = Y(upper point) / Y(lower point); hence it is 1.19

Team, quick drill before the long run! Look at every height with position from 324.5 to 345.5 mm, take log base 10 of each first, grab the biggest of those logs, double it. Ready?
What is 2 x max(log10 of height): 4.68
